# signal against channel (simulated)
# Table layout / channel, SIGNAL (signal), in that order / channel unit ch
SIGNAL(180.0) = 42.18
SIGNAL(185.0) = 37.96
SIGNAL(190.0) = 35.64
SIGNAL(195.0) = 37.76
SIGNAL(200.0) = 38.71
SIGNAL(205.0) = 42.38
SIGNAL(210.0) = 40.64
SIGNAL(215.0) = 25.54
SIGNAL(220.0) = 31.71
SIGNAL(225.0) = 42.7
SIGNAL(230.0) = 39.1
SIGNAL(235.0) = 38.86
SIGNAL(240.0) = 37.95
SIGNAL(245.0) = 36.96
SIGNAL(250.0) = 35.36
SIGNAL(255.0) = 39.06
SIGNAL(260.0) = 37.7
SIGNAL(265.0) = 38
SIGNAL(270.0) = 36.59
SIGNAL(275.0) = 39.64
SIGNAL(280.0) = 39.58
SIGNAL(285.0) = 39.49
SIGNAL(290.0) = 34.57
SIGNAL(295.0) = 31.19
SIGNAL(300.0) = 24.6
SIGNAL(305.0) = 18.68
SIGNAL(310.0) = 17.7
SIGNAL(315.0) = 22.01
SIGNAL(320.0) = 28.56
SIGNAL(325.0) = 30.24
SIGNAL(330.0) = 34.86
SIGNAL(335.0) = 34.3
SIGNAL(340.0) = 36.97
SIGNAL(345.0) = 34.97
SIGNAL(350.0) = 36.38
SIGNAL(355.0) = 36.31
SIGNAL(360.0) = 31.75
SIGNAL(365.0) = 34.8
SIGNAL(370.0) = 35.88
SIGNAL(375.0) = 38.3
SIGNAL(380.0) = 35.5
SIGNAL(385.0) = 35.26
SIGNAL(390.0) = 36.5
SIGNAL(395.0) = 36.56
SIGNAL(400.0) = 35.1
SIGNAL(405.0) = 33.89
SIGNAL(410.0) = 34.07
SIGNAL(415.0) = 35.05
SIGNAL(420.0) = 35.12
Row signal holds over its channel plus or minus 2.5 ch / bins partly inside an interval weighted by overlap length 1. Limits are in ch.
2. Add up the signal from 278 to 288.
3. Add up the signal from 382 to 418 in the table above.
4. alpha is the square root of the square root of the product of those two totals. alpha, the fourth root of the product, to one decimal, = 11.8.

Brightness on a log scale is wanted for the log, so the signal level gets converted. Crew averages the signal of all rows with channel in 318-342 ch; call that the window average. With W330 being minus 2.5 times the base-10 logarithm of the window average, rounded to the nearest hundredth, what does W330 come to -3.80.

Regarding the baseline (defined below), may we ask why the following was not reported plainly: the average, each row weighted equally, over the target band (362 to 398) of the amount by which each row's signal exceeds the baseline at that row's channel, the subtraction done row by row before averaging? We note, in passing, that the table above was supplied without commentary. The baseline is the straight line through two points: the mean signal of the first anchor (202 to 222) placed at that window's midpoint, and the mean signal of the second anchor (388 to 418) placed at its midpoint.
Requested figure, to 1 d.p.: 0.9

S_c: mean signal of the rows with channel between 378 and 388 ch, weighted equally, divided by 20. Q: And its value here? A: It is 1.77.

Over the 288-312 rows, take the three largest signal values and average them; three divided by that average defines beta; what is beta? 0.0996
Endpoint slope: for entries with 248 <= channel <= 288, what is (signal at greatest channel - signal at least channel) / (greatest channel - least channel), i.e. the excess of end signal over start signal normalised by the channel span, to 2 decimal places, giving 0.12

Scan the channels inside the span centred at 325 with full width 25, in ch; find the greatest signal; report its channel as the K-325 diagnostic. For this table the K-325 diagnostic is 330.0 ch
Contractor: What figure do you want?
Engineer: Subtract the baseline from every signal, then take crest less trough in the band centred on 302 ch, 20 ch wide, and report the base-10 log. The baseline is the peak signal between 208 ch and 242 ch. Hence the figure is 1.13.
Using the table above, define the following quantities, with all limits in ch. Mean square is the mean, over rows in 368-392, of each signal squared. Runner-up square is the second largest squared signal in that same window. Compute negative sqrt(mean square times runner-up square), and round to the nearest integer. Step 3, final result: -1325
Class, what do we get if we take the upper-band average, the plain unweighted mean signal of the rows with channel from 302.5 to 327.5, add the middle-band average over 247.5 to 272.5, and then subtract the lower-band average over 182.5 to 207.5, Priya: 22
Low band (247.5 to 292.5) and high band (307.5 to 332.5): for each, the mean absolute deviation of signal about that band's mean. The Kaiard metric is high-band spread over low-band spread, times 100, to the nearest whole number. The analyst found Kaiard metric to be 356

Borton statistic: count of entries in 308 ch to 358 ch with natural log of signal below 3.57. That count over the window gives 7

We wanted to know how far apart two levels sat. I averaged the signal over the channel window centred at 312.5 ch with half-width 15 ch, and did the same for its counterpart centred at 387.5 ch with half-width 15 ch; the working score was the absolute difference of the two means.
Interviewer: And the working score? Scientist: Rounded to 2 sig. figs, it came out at 13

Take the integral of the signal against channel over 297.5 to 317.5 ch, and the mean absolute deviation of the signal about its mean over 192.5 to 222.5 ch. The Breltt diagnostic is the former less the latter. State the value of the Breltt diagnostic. 410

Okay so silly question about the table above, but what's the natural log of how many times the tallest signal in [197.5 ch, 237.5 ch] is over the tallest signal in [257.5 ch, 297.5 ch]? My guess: 0.07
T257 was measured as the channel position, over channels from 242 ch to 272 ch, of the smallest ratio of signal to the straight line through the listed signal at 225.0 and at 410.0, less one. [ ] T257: 250.0 ch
